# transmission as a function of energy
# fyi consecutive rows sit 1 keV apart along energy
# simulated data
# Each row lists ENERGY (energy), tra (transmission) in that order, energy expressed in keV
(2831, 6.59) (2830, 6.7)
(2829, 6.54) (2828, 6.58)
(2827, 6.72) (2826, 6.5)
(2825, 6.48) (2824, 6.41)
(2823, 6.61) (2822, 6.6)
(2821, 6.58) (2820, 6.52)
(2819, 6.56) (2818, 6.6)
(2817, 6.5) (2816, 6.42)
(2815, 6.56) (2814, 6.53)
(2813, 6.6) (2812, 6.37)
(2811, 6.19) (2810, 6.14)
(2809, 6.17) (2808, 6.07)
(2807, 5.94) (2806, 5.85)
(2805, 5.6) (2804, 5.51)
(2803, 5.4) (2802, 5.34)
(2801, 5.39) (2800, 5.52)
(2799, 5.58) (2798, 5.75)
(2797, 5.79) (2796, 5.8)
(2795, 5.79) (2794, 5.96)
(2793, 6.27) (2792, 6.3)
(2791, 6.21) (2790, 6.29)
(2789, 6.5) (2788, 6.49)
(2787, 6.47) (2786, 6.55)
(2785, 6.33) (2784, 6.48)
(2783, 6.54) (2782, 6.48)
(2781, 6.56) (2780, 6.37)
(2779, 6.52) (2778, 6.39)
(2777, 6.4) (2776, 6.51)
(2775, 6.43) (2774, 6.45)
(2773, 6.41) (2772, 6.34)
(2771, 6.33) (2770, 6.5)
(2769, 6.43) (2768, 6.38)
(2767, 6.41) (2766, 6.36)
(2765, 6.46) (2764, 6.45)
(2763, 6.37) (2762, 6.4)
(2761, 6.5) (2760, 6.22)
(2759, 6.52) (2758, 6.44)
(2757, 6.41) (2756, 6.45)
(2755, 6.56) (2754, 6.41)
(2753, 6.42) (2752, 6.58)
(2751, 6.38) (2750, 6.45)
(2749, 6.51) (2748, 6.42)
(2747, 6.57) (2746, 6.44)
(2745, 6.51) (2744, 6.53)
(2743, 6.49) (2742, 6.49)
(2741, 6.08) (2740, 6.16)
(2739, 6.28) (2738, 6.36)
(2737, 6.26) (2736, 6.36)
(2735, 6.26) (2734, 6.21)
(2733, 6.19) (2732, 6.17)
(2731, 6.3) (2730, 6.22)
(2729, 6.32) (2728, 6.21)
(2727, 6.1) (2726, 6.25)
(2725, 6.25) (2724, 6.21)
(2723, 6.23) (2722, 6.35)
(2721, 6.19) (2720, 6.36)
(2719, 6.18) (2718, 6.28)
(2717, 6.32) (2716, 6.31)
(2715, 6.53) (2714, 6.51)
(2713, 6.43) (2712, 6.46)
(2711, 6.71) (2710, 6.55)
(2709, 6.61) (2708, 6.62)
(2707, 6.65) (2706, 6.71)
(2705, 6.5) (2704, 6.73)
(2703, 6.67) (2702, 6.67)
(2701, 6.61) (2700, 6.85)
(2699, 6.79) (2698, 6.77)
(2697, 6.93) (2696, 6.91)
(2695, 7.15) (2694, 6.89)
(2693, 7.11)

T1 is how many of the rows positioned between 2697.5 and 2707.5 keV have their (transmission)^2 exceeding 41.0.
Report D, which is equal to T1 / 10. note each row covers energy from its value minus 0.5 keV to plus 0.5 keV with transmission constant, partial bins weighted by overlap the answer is 1.00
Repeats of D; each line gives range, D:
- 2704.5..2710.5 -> 0.60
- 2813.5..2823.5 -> 1.00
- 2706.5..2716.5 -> 0.90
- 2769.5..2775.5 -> 0.40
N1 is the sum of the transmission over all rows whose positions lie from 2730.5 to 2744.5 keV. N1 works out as 88.1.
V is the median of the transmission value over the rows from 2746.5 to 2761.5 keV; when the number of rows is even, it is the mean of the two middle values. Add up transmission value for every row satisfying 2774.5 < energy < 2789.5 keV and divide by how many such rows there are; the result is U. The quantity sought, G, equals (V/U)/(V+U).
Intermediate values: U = 6.47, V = 6.45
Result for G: 0.077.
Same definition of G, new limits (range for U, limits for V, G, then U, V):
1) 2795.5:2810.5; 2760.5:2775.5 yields 0.092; 5.72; 6.41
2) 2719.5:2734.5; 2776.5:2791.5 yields 0.082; 6.24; 6.48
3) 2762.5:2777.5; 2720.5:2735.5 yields 0.077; 6.42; 6.22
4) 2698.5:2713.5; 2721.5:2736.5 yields 0.073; 6.64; 6.23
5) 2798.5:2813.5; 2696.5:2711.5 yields 0.091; 5.84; 6.67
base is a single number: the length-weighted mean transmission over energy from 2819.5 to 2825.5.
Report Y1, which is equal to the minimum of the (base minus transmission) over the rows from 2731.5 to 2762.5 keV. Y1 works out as -0.047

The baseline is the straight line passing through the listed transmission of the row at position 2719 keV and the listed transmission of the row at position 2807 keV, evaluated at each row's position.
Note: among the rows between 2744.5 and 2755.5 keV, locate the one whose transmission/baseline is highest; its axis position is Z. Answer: 2752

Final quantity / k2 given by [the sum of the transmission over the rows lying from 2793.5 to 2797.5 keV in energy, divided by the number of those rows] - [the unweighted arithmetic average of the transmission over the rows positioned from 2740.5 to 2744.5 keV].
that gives -0.6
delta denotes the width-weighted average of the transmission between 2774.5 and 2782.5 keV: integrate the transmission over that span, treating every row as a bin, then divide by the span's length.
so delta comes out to 6.46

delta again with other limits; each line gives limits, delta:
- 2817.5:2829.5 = 6.56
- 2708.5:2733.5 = 6.33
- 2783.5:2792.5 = 6.40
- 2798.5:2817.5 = 5.98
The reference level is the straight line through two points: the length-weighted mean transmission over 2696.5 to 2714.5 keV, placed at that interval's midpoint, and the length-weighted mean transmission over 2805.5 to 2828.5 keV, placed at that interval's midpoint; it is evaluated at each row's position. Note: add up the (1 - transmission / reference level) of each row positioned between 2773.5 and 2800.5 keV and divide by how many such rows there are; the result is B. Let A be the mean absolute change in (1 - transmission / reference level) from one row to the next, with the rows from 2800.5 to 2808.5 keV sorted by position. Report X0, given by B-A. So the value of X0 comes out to 0.02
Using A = 0.0175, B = 0.035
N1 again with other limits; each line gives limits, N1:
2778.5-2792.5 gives 90.1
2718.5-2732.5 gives 87.3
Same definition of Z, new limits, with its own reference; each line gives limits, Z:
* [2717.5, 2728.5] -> 2720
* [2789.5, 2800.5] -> 2792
